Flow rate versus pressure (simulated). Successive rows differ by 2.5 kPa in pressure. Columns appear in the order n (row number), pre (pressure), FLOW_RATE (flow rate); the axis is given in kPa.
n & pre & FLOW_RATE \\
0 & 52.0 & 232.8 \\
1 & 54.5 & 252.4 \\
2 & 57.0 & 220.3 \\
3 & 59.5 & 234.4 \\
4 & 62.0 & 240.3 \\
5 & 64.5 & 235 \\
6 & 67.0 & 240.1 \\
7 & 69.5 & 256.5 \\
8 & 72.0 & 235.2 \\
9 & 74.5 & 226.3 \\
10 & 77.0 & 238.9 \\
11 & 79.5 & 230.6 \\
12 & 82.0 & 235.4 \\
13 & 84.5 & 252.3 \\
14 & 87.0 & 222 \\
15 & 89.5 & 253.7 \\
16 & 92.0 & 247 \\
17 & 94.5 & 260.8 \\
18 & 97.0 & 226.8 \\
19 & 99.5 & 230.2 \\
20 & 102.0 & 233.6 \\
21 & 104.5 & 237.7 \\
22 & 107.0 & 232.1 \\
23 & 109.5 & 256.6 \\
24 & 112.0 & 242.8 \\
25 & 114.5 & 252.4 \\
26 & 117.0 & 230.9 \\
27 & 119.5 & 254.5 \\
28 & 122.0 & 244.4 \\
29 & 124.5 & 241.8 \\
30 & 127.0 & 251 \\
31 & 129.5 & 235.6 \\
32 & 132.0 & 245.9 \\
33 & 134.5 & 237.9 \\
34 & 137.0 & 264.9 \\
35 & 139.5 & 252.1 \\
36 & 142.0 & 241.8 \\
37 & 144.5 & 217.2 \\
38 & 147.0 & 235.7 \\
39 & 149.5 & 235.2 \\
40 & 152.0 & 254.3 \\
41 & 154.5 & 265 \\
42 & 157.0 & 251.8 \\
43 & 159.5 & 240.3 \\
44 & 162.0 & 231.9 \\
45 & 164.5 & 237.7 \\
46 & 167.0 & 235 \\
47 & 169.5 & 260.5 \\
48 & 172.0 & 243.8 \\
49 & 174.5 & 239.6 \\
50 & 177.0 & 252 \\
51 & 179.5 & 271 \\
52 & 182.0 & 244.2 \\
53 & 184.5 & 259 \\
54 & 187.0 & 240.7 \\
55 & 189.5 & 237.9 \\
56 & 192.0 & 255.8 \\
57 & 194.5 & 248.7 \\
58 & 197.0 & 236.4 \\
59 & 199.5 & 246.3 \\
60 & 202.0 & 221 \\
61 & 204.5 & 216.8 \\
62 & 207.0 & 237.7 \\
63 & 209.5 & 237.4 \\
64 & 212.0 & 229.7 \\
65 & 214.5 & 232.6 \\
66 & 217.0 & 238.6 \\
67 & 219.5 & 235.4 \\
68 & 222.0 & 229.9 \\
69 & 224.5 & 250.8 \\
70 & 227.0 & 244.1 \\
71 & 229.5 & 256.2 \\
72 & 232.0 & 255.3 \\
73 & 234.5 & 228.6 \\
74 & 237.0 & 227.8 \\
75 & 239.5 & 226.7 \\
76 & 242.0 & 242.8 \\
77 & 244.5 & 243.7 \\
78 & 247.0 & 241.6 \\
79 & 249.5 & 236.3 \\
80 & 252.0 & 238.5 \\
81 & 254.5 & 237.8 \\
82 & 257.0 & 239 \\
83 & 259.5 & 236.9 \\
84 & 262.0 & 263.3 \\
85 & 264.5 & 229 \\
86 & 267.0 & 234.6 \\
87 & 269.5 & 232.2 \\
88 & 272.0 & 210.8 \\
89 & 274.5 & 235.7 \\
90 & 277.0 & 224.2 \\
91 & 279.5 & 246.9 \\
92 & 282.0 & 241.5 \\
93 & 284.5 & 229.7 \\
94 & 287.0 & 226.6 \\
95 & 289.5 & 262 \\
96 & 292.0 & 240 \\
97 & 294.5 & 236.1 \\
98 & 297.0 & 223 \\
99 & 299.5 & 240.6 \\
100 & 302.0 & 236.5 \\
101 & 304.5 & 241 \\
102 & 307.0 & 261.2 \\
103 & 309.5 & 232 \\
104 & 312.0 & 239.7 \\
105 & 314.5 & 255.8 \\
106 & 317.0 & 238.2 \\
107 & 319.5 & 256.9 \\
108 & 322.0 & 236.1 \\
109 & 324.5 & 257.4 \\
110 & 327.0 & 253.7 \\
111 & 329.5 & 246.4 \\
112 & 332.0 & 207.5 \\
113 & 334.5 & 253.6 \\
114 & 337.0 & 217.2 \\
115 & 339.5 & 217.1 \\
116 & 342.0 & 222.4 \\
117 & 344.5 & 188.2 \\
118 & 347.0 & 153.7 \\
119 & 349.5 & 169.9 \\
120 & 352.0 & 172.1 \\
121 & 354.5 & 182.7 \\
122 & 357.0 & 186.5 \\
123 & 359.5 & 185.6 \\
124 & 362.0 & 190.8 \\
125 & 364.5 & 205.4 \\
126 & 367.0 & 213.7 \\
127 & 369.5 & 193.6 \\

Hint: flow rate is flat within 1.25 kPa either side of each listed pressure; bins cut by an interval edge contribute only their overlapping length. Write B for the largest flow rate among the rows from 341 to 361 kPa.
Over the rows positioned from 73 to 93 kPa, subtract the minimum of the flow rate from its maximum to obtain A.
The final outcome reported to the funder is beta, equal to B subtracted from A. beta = -191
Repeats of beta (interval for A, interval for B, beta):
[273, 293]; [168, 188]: -233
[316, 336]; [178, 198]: -221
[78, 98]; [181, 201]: -220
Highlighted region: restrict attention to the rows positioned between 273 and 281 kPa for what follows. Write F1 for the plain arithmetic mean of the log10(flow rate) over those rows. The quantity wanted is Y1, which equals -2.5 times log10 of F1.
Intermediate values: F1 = 2.37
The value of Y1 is -0.938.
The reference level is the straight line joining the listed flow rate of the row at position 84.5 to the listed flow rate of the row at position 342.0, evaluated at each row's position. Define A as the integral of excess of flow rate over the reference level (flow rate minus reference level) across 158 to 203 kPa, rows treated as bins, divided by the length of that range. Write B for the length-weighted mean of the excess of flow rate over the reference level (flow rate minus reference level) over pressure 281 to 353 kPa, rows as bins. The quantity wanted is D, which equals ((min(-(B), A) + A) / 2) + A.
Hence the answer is 3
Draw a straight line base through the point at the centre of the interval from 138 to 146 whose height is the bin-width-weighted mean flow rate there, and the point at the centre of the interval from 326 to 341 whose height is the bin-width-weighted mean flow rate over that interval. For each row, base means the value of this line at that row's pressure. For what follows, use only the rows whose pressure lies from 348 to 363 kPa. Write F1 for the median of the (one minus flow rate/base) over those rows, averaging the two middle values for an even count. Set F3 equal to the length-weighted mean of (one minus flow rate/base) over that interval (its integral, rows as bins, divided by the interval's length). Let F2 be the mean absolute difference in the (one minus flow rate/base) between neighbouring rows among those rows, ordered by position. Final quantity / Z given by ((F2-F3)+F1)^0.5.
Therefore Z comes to 0.07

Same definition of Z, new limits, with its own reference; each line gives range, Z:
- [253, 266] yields 0.29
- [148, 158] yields 0.23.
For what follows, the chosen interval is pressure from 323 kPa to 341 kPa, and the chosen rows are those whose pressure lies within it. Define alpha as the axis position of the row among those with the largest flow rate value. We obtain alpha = 324.5 kPa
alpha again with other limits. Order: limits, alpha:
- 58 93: 69.5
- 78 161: 154.5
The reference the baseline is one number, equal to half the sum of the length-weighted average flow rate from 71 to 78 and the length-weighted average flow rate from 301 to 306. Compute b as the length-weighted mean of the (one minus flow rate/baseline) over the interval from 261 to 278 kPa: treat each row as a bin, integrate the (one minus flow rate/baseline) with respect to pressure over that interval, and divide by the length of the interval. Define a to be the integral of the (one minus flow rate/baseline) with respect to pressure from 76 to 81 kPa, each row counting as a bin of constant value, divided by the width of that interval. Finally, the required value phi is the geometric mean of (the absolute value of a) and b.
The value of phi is 0.012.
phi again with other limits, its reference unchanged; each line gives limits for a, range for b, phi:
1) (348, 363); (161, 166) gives 0.041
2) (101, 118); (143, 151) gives 0.022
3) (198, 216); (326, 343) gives 0.022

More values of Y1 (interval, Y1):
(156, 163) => -0.943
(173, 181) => -0.953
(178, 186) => -0.956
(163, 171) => -0.945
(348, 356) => -0.877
